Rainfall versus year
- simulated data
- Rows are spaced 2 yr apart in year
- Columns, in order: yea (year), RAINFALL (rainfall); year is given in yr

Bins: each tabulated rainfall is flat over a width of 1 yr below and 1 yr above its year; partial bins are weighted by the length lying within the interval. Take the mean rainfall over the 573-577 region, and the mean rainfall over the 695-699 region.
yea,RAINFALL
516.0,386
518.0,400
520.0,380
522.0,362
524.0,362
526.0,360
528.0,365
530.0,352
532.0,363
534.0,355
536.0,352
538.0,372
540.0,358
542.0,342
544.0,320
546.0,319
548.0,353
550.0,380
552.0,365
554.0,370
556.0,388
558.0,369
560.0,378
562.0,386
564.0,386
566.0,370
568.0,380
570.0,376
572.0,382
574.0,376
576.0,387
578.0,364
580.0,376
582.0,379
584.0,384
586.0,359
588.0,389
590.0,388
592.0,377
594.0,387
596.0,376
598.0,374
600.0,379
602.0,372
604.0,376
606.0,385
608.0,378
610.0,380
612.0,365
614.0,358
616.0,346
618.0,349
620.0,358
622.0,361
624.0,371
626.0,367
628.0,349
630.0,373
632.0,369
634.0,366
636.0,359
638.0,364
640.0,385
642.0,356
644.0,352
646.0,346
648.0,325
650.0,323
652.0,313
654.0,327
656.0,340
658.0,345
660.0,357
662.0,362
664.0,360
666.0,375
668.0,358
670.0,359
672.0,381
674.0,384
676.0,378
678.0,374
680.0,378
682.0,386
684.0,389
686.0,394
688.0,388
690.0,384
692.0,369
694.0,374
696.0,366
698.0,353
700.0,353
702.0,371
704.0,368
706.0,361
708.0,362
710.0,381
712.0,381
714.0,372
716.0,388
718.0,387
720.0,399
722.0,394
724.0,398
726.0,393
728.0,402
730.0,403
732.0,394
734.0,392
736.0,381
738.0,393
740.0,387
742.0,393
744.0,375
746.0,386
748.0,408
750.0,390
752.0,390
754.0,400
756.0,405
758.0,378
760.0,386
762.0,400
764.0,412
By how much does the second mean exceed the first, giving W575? -22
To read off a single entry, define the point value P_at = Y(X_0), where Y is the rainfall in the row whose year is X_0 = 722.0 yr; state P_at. 394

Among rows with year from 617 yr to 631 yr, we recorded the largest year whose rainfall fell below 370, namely 628.0 yr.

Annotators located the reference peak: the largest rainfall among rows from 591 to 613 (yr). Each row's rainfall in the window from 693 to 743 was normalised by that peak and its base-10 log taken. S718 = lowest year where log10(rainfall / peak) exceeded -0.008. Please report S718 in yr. 710.0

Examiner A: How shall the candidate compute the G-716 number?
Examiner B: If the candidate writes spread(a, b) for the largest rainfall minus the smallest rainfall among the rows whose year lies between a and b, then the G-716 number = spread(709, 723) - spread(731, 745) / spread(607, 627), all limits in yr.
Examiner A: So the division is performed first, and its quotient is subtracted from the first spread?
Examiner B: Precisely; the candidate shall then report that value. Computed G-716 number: 26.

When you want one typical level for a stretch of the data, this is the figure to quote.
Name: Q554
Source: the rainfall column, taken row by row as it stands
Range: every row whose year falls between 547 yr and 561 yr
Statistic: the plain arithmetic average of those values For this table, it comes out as 372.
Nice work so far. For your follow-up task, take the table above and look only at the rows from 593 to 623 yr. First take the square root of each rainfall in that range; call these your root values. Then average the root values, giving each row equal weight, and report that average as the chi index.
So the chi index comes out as 19.2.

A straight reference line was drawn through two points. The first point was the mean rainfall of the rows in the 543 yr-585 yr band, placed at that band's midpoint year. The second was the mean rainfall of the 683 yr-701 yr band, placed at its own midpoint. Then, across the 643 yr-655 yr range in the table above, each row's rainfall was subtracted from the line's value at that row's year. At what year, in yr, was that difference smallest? 644.0 yr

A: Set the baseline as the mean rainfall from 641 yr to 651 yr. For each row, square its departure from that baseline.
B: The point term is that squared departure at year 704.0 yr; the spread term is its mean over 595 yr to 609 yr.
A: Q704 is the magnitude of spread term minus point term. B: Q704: 603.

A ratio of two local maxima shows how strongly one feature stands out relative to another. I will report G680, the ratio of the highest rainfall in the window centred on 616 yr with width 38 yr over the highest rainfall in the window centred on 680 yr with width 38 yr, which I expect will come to 0.977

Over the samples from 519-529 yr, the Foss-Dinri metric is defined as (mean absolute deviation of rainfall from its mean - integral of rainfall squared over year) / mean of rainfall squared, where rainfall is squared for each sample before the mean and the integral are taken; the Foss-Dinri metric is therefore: -10.0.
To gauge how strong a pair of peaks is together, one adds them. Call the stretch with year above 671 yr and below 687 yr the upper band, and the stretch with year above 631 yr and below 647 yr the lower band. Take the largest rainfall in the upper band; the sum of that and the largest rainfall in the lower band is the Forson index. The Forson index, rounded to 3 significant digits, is 779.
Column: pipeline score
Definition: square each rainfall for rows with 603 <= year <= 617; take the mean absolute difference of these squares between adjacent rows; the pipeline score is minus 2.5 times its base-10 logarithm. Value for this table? -9.5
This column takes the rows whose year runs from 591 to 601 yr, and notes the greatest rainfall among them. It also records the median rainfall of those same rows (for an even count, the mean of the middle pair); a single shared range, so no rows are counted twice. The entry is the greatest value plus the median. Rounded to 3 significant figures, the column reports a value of 764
